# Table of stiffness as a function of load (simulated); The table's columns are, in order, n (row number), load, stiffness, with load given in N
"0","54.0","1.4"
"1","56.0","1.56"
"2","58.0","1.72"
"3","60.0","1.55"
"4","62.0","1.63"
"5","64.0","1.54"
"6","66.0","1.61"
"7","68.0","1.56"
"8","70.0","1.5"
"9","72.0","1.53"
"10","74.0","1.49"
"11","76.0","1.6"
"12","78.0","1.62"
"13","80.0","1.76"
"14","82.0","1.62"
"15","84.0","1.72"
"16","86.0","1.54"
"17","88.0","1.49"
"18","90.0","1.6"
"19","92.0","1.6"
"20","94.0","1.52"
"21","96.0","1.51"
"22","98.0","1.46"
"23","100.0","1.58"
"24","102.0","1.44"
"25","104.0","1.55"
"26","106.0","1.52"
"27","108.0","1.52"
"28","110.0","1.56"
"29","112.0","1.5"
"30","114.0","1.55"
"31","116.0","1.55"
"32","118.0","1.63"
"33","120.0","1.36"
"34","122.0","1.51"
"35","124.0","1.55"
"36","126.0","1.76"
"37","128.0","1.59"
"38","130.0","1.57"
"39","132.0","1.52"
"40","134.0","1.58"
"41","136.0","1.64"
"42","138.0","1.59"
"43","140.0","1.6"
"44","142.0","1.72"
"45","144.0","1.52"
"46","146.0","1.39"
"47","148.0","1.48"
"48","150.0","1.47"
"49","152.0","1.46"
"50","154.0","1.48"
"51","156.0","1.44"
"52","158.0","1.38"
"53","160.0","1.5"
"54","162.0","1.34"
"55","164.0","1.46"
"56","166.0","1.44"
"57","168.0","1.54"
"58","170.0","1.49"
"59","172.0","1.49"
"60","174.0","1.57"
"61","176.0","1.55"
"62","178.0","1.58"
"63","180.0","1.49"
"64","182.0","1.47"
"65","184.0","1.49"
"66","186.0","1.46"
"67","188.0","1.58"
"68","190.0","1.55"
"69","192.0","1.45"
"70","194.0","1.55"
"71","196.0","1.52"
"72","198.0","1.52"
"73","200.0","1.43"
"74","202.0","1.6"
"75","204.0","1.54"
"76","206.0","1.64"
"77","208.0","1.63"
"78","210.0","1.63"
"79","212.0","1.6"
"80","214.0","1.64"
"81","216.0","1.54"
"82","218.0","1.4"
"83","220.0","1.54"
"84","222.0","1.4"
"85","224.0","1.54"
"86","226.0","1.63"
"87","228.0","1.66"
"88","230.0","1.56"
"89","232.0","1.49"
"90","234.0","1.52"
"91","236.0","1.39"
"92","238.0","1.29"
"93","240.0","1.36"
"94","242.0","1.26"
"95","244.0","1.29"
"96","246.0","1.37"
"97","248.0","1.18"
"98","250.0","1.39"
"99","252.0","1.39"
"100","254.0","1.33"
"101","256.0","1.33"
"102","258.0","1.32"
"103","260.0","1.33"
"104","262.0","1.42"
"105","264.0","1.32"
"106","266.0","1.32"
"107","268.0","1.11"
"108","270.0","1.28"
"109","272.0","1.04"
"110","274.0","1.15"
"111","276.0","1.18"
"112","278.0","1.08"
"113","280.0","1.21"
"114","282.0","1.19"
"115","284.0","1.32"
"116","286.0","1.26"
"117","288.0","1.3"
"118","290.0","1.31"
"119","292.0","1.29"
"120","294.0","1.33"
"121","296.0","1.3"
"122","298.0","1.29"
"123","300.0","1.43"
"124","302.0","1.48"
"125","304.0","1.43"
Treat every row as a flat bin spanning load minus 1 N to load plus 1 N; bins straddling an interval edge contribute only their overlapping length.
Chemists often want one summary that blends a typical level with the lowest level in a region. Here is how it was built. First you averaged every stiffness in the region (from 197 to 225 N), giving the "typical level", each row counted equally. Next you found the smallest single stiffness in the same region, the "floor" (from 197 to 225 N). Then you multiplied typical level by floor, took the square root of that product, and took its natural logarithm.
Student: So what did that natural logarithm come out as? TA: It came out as 0.39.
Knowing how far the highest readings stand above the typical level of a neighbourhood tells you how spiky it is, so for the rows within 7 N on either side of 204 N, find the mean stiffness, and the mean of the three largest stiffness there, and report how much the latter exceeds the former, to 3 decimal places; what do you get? 0.063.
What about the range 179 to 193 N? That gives 0.041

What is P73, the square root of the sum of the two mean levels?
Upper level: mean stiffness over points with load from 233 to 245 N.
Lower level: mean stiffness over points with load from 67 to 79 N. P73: 1.70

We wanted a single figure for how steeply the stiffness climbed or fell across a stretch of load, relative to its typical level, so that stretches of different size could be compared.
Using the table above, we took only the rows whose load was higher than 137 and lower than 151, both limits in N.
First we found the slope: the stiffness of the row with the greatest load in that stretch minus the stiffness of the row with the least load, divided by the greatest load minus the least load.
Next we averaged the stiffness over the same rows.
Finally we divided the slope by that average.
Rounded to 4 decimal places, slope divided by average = -0.0065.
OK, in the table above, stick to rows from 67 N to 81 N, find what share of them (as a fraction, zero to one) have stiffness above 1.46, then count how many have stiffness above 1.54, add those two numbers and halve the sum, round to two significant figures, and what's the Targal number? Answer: 2.5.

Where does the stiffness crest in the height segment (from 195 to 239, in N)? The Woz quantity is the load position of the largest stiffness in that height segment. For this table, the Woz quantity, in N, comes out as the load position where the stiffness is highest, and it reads 228.0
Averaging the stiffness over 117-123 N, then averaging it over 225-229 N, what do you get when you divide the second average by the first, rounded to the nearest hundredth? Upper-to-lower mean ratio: 1.10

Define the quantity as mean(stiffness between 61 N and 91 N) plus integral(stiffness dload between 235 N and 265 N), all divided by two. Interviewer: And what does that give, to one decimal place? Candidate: 20.8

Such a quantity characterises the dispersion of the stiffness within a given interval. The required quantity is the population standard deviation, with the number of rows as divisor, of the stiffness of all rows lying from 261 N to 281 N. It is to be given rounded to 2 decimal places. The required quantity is 0.12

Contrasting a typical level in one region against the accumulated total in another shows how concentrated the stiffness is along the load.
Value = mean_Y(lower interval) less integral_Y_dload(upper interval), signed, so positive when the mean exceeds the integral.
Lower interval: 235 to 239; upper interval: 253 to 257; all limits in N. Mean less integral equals -3.98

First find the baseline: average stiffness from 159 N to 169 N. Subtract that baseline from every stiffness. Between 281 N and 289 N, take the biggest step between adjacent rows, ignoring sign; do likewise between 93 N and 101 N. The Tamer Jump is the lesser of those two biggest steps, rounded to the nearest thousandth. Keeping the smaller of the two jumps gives 0.120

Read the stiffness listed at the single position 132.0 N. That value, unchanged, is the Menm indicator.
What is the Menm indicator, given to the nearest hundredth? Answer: 1.52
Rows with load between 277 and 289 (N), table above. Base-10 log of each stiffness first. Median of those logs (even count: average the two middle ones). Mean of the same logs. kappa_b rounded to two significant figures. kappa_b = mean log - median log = -0.0038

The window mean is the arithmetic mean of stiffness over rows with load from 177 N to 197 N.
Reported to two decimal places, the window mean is 1.51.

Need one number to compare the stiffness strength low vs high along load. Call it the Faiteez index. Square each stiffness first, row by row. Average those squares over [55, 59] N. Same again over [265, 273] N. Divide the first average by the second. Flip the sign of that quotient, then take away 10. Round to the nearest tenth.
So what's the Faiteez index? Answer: -11.9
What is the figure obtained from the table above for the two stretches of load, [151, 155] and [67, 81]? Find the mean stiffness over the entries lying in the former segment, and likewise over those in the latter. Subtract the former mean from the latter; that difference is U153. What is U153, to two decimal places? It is 0.11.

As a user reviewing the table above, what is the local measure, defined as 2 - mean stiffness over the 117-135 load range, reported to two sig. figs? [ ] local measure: 0.44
